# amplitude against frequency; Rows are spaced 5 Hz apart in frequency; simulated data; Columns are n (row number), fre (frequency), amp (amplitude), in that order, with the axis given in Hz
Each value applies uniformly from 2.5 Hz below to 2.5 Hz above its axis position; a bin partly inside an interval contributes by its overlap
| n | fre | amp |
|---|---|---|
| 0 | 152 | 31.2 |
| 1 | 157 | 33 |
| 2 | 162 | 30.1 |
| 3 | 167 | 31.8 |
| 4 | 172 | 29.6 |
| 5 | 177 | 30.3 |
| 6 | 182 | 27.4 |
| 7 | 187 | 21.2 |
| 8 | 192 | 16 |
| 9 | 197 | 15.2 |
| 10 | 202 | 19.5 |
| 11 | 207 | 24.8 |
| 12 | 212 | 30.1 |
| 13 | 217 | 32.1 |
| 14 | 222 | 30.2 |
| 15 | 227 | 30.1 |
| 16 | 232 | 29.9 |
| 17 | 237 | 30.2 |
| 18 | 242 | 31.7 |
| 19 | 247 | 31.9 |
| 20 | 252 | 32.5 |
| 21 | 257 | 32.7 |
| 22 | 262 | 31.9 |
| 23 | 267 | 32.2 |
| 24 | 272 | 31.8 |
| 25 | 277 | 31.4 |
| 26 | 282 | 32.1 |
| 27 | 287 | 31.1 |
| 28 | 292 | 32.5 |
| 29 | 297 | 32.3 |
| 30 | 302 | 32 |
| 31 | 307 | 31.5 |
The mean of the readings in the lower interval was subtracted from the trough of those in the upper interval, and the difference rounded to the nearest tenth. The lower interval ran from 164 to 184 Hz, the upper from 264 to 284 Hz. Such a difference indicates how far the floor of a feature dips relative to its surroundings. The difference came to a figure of 1.6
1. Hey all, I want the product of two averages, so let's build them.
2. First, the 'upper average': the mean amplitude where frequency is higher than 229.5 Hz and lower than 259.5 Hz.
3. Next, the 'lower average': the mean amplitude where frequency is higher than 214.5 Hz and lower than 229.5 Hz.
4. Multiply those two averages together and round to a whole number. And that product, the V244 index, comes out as 970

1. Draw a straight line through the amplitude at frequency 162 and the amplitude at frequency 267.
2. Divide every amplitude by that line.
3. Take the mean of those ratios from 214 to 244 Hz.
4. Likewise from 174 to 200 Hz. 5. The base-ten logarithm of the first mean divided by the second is 0.13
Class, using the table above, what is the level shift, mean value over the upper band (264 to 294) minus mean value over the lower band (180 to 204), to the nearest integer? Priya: 12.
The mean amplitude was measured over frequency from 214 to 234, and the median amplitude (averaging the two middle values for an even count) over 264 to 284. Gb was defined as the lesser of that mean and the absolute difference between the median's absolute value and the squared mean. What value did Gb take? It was 30.6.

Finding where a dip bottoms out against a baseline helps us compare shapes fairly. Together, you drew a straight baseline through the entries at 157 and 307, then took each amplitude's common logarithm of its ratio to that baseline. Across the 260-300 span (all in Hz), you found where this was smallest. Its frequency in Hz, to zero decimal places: 287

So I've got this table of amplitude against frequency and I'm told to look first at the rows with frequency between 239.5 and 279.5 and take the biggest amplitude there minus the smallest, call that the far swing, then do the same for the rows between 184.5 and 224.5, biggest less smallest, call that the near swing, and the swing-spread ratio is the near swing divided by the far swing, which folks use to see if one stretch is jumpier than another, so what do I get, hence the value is 13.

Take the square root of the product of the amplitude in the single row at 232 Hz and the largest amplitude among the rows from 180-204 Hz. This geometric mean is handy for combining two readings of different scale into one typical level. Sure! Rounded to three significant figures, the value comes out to 28.6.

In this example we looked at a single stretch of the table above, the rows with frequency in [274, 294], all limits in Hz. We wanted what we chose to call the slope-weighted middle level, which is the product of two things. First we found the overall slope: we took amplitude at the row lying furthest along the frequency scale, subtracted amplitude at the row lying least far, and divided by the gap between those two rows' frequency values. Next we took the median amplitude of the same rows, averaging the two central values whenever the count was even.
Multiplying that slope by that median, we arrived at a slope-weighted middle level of 2.3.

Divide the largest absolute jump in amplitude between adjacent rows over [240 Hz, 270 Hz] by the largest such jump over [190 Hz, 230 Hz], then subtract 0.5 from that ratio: -0.35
